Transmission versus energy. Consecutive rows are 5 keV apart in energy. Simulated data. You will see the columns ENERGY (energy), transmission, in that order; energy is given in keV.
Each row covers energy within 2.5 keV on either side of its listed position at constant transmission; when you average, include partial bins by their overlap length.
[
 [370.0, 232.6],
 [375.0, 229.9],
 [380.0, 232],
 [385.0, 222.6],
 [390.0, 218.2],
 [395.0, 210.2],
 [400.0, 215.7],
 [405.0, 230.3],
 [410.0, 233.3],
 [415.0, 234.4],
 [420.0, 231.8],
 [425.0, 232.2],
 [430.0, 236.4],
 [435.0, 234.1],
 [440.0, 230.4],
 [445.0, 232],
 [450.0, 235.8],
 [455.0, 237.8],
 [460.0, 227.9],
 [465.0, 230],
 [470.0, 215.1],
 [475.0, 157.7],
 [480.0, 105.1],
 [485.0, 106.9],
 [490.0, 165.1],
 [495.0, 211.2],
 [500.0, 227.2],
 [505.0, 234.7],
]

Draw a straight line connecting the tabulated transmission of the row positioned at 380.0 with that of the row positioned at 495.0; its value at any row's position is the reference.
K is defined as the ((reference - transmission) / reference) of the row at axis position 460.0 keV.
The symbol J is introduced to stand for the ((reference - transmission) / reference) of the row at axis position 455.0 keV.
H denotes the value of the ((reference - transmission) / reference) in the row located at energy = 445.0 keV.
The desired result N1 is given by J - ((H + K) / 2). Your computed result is -0.04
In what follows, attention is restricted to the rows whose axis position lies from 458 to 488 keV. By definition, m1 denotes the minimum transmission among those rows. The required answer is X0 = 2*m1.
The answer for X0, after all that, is 210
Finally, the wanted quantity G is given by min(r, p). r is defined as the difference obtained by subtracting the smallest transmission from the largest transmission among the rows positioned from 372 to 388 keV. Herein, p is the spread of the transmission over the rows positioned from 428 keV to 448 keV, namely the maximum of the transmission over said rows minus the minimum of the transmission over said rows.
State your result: 6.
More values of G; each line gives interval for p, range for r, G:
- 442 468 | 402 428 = 4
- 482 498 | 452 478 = 80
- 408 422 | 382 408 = 3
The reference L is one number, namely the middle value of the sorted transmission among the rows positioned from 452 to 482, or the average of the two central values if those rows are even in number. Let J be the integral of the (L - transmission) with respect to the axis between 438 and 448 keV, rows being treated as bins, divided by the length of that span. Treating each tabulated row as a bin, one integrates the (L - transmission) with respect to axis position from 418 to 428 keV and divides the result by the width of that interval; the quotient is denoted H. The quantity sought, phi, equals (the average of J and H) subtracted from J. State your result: 0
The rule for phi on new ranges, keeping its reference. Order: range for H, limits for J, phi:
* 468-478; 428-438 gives -27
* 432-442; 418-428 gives 0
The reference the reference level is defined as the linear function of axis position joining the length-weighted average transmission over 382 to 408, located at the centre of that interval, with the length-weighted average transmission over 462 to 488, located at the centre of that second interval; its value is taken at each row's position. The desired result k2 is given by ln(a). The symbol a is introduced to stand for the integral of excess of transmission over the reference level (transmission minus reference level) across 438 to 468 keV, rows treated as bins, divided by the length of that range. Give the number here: 4.0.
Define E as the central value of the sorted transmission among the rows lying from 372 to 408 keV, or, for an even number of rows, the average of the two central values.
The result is 223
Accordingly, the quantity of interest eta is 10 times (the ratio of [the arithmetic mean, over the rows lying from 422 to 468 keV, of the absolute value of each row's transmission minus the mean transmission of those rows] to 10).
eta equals 2.7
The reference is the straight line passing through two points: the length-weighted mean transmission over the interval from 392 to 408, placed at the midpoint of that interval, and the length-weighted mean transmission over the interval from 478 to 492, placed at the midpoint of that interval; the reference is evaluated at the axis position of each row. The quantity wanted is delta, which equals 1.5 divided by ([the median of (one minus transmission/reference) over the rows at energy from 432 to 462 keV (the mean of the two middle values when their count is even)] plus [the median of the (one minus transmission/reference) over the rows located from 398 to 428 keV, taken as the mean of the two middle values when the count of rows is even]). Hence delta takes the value -2.8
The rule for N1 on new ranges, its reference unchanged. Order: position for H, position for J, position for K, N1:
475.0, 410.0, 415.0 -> -0.14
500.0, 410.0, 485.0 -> -0.24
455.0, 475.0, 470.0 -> 0.31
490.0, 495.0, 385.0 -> -0.13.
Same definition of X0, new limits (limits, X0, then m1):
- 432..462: 456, 227.9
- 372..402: 420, 210.2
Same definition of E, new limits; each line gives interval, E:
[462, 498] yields 165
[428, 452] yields 234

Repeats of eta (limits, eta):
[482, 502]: 41.6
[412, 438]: 1.4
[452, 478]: 22.4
